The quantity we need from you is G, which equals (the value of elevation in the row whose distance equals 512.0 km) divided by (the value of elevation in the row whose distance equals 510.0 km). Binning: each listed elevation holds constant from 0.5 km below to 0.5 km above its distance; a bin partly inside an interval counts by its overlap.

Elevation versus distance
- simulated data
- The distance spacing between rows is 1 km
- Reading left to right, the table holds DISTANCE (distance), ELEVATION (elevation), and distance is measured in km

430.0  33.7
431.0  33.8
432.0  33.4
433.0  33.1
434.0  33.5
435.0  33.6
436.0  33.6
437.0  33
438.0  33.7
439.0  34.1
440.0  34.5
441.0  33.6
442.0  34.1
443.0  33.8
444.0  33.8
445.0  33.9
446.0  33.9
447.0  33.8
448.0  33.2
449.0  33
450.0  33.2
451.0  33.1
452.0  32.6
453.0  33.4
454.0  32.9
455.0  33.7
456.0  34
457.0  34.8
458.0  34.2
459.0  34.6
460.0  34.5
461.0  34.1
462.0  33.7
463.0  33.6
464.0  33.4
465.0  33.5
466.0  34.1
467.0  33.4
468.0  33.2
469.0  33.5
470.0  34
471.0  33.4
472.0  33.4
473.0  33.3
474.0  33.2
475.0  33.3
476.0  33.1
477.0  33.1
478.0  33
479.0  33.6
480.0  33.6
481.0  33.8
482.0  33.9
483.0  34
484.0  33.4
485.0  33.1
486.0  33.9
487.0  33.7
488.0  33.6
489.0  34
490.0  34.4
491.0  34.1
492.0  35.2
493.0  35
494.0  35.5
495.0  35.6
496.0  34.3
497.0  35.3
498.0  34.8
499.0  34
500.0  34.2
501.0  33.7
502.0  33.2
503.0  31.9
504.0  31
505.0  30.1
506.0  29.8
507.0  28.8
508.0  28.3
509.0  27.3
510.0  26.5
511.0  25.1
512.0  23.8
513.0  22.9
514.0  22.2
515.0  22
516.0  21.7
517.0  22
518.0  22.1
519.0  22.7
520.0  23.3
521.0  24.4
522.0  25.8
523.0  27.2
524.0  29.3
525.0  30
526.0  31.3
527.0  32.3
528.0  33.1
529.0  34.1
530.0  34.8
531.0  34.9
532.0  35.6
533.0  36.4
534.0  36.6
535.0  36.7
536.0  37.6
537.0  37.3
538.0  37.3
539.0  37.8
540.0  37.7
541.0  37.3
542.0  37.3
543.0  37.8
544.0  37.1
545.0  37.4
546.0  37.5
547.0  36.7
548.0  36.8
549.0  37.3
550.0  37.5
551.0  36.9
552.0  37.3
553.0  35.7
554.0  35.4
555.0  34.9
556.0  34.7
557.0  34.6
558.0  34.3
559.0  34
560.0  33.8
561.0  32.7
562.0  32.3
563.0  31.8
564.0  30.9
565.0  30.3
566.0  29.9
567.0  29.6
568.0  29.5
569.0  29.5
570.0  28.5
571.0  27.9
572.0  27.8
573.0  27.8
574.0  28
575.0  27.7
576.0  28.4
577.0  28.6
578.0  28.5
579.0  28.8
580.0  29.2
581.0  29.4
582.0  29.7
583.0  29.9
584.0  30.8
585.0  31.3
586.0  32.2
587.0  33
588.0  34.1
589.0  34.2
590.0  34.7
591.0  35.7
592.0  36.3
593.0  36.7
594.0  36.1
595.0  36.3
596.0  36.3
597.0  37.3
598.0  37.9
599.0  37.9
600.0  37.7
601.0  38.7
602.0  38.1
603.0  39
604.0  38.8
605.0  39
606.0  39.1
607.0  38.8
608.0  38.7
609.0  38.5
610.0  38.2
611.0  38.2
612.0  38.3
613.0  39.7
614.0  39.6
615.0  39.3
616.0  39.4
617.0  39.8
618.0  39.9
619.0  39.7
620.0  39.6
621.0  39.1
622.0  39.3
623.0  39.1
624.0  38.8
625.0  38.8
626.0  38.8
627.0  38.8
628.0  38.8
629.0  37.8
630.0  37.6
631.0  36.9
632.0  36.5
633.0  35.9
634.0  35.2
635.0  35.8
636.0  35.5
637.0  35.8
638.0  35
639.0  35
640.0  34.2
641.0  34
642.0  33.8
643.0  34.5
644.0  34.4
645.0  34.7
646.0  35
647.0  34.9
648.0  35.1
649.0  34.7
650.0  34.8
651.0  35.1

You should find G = 0.90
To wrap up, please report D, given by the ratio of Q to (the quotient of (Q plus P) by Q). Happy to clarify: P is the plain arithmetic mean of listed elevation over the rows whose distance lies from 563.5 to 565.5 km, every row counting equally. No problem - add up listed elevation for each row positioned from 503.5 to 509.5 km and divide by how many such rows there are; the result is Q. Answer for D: 14.3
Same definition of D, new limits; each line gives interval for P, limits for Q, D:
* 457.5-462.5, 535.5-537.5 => 19.6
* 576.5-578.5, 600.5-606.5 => 22.3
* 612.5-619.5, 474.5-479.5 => 15.1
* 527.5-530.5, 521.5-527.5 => 13.6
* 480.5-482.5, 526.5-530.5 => 16.7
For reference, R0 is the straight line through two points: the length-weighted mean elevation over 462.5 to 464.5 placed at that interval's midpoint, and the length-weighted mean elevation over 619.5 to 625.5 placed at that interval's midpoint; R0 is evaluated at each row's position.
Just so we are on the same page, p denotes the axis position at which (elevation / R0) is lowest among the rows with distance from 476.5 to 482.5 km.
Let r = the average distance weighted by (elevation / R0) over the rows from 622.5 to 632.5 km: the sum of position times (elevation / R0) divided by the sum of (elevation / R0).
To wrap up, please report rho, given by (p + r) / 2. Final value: 552.7 km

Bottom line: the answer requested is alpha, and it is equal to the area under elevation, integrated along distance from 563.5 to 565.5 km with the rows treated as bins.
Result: 61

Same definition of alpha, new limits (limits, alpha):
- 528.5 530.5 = 69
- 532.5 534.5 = 73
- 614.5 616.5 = 79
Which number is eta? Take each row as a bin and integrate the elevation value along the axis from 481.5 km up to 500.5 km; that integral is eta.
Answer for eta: 652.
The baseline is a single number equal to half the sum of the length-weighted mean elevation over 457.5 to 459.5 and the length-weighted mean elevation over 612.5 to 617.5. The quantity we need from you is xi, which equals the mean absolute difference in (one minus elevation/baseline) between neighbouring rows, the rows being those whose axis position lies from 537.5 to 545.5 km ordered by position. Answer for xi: 0.0097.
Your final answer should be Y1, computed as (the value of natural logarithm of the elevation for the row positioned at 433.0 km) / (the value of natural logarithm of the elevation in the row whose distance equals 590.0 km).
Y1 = 0.99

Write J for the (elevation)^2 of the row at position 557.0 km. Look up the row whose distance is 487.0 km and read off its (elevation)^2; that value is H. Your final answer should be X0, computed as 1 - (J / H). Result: -0.05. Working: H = 1136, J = 1197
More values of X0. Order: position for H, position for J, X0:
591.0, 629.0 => -0.12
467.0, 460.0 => -0.07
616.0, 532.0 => 0.18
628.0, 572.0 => 0.49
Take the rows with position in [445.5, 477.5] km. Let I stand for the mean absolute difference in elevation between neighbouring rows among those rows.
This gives 0.34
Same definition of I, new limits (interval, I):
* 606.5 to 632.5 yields 0.28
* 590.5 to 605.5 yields 0.46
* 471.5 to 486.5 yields 0.24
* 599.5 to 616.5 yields 0.37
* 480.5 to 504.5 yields 0.53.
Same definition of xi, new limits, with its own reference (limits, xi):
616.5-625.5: 0.0054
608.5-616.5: 0.0089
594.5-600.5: 0.0097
